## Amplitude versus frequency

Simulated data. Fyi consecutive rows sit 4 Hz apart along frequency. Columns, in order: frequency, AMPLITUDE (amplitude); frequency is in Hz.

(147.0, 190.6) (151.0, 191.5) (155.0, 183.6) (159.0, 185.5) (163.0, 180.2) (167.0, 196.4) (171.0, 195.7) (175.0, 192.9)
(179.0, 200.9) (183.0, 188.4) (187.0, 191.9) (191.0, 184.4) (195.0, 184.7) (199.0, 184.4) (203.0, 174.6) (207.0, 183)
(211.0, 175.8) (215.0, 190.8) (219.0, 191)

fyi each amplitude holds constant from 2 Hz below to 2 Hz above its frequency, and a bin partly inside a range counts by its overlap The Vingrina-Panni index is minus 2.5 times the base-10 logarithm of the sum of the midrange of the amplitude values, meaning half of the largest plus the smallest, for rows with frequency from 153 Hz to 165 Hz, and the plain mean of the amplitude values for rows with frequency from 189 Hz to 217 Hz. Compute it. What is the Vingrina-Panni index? -6.407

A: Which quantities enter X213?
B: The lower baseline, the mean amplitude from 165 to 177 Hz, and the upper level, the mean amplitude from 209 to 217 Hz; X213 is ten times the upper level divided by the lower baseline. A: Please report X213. 9.4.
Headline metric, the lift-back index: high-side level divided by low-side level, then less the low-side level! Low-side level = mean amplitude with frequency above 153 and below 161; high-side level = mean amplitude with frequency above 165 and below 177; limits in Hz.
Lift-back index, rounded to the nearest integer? -183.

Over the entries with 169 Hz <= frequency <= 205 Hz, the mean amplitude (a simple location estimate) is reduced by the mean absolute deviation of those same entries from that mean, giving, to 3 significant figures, 183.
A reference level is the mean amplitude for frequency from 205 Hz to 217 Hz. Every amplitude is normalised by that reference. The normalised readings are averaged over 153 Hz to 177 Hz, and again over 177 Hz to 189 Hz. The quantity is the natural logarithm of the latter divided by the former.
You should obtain 0.02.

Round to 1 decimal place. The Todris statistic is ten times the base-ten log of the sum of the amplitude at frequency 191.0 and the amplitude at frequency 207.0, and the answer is 25.7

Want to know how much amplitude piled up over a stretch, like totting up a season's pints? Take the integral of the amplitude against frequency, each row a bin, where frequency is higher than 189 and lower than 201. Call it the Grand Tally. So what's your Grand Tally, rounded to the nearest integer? 2214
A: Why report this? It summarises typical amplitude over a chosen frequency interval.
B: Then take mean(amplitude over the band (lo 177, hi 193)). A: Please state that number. 191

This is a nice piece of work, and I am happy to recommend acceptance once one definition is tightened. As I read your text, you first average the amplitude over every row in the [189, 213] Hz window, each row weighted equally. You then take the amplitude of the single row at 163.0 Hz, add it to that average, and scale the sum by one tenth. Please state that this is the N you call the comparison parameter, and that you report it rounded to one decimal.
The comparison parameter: 36.1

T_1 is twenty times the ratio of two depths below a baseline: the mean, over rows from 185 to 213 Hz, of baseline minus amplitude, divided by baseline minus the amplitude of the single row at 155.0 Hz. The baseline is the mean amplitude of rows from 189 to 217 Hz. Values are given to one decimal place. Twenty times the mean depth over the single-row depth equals 2.9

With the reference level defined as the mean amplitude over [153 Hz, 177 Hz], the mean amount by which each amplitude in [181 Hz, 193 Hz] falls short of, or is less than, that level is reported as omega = 1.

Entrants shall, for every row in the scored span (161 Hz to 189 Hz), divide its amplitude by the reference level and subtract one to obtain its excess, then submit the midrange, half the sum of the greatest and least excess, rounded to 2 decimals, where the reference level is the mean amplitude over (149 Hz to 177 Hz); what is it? 0.01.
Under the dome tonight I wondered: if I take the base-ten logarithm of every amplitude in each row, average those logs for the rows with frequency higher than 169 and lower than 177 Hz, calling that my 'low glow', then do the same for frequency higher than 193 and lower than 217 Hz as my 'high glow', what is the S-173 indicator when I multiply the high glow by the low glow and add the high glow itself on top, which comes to 7.43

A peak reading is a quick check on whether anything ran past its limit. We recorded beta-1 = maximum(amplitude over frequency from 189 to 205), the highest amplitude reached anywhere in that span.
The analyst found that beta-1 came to 184.7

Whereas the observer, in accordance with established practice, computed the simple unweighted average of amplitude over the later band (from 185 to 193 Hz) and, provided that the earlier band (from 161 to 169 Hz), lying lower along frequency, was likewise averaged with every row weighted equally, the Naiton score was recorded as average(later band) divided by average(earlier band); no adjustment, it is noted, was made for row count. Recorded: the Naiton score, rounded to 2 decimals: 1.00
